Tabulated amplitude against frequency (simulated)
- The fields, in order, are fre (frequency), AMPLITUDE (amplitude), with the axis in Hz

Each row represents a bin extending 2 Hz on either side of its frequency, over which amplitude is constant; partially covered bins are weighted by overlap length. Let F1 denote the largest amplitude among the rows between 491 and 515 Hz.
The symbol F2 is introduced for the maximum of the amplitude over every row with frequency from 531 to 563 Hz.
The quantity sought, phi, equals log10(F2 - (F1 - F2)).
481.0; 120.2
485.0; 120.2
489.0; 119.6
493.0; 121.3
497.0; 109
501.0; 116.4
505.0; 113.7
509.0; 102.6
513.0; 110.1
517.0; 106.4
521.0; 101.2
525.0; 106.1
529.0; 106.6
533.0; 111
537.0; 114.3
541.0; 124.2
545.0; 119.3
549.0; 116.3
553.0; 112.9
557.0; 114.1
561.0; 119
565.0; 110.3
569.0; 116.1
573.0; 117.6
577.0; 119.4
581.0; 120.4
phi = 2.10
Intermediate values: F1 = 121.3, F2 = 124.2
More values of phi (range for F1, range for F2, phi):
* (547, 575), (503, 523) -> 2.04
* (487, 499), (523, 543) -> 2.10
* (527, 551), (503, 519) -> 2.01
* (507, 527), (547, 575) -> 2.11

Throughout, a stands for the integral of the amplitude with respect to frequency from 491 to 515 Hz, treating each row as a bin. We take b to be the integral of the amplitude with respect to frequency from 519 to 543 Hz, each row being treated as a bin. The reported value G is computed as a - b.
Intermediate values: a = 2692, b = 2654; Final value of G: 39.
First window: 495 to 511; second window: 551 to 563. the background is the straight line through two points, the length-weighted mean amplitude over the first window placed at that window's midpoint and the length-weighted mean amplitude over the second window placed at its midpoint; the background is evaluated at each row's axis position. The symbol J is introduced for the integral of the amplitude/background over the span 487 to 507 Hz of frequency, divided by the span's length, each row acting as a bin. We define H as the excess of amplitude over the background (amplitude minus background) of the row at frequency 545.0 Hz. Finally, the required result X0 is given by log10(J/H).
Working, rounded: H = 5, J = 1.06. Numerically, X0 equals -0.7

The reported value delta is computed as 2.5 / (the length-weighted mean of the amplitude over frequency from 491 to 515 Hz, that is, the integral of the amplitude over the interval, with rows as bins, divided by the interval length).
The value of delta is 0.0223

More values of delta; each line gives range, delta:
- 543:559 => 0.0216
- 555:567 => 0.0218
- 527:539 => 0.0226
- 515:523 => 0.0241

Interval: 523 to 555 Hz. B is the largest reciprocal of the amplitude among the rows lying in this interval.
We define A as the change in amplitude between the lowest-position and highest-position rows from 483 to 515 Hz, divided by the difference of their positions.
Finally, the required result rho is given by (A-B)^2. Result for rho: 0.14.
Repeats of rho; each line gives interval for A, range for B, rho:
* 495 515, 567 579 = 0.00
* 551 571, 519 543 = 0.04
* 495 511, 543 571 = 0.29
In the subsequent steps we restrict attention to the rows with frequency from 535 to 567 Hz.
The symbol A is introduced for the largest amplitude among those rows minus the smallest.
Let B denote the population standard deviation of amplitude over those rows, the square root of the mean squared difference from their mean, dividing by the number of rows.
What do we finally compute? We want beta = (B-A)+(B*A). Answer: 47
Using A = 13.9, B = 4.1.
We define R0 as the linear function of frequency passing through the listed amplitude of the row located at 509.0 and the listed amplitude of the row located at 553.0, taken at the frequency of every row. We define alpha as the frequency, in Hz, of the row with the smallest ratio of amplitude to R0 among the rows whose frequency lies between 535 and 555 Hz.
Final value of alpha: 553.0 Hz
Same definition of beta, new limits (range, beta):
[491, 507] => 47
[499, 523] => 75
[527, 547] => 97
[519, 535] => 28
